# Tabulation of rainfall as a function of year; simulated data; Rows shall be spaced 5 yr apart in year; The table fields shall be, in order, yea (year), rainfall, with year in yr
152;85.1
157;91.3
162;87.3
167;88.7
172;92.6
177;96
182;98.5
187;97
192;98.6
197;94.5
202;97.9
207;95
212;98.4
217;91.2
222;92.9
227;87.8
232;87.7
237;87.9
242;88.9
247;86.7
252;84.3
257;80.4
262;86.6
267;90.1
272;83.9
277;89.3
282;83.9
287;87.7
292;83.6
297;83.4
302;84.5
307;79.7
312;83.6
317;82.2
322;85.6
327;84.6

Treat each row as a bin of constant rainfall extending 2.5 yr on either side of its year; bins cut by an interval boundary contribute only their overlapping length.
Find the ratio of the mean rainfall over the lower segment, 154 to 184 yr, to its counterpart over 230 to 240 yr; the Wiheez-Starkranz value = 1.05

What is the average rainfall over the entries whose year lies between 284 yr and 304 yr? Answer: 85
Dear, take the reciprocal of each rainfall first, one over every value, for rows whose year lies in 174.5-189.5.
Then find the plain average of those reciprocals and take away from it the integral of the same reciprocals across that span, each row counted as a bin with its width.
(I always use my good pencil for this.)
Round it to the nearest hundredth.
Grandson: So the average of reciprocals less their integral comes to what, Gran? -0.14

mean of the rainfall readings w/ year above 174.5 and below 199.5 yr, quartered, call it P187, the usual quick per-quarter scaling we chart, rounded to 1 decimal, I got 24.2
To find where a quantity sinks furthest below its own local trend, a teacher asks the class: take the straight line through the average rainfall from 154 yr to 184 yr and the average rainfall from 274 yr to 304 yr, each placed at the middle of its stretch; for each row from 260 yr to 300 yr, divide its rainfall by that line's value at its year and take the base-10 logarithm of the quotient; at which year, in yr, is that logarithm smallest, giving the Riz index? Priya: 272 yr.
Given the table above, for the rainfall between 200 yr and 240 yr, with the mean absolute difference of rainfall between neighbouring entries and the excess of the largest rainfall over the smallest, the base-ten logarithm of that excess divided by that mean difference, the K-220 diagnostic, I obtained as 0.56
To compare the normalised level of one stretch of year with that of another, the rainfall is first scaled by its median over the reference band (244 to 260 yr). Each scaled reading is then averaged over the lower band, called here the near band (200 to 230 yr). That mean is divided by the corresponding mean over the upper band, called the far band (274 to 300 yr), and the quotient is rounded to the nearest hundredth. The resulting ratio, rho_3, 1.10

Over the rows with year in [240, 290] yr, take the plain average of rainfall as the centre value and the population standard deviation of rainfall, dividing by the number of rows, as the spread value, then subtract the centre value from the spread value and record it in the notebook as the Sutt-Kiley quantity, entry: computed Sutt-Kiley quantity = -83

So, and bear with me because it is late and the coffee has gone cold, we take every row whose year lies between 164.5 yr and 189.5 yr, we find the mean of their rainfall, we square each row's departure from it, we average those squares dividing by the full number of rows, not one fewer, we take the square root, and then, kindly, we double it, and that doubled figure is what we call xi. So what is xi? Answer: 7.0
